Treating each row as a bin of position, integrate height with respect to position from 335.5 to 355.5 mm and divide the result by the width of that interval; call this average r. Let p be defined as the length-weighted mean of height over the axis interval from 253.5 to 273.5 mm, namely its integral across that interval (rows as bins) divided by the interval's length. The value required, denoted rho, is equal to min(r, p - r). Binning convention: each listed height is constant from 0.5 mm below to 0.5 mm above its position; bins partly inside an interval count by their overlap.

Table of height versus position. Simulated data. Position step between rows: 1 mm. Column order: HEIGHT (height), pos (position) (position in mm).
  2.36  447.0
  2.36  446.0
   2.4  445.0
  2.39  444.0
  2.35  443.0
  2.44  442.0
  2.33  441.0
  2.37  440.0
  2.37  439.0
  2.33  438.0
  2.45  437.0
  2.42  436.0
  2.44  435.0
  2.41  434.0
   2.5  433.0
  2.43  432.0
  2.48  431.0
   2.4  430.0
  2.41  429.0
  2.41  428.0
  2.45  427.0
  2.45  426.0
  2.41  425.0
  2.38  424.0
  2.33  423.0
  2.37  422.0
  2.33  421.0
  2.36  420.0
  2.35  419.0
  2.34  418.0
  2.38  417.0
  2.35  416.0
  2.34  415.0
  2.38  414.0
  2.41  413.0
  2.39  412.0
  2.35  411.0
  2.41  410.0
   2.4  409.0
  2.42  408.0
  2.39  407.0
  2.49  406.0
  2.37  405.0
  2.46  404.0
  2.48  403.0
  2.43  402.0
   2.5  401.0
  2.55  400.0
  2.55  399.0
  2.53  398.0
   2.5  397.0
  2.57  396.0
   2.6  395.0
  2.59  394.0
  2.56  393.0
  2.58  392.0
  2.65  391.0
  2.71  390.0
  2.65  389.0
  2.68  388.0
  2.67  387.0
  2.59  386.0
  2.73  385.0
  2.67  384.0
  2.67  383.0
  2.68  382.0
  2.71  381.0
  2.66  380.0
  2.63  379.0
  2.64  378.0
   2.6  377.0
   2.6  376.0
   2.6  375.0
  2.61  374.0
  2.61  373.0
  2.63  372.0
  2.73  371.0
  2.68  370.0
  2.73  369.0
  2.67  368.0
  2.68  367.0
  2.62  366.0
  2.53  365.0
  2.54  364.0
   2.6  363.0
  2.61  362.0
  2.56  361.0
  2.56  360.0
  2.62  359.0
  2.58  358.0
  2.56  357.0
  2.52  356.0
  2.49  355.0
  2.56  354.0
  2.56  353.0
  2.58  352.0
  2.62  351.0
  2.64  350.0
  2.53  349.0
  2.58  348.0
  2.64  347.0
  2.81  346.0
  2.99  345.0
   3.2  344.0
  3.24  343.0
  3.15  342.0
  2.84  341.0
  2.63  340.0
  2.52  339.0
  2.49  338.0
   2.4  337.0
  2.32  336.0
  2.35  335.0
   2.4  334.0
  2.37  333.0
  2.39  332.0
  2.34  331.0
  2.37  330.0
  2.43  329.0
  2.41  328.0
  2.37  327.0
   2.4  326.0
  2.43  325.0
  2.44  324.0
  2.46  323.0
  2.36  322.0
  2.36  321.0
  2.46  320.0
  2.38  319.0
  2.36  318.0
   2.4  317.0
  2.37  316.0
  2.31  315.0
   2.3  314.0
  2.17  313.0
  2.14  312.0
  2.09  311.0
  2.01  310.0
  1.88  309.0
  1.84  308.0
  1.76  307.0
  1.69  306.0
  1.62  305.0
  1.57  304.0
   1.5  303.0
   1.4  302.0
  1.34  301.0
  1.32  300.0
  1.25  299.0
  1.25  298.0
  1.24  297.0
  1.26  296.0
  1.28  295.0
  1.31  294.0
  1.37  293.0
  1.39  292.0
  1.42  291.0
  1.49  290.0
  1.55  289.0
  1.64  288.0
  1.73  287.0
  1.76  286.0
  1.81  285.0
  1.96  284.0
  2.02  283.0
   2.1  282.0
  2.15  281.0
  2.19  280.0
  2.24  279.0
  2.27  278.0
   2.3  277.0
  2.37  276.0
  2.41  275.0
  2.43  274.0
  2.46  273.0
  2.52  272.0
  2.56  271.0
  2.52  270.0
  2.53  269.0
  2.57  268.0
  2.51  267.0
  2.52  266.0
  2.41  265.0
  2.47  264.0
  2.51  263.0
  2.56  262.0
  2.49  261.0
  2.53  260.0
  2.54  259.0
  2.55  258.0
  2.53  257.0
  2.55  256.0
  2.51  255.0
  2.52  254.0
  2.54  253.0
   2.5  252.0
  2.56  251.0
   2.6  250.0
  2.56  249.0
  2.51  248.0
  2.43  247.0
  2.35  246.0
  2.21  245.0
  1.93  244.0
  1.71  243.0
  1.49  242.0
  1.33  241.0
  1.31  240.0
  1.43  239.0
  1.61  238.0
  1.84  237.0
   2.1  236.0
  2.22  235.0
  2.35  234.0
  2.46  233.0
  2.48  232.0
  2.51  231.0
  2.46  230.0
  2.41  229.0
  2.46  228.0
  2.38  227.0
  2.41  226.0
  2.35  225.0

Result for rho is -0.2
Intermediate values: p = 2.52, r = 2.7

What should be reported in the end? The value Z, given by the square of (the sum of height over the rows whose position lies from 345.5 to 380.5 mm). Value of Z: 8350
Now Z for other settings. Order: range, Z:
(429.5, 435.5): 215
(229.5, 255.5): 3195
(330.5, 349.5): 2519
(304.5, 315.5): 476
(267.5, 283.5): 1417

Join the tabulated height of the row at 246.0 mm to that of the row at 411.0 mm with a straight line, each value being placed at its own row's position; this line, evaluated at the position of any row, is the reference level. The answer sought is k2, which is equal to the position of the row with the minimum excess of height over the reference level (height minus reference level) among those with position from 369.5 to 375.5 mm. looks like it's 375.0 mm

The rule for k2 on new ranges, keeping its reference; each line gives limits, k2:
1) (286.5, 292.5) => 292.0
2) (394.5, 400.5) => 397.0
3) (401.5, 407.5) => 405.0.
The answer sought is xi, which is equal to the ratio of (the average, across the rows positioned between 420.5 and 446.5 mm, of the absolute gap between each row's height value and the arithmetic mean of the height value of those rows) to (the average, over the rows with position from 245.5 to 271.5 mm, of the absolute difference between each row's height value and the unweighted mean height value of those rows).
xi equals 1.0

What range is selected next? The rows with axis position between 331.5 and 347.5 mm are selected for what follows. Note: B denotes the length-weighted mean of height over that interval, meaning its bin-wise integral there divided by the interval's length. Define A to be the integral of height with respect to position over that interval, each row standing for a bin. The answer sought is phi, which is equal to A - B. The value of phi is 40.1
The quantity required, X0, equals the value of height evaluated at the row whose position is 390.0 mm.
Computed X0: 2.71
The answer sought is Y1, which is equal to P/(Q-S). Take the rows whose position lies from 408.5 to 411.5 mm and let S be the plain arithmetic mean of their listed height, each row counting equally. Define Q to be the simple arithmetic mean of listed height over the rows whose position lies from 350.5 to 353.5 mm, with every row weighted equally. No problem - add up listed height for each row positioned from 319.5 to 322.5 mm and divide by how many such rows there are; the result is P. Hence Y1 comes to 12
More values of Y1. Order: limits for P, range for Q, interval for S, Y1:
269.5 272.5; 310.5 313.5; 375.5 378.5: -5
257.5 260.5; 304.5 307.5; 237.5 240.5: 11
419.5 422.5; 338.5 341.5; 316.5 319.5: 8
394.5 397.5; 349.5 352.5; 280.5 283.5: 5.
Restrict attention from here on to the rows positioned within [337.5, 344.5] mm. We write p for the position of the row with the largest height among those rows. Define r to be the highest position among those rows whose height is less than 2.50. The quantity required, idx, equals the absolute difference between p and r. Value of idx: 5 mm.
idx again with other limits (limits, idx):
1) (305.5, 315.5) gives 0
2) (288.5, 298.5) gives 9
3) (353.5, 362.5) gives 4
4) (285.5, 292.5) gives 6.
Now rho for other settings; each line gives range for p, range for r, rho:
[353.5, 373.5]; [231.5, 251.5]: 0.5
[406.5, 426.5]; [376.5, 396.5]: -0.3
